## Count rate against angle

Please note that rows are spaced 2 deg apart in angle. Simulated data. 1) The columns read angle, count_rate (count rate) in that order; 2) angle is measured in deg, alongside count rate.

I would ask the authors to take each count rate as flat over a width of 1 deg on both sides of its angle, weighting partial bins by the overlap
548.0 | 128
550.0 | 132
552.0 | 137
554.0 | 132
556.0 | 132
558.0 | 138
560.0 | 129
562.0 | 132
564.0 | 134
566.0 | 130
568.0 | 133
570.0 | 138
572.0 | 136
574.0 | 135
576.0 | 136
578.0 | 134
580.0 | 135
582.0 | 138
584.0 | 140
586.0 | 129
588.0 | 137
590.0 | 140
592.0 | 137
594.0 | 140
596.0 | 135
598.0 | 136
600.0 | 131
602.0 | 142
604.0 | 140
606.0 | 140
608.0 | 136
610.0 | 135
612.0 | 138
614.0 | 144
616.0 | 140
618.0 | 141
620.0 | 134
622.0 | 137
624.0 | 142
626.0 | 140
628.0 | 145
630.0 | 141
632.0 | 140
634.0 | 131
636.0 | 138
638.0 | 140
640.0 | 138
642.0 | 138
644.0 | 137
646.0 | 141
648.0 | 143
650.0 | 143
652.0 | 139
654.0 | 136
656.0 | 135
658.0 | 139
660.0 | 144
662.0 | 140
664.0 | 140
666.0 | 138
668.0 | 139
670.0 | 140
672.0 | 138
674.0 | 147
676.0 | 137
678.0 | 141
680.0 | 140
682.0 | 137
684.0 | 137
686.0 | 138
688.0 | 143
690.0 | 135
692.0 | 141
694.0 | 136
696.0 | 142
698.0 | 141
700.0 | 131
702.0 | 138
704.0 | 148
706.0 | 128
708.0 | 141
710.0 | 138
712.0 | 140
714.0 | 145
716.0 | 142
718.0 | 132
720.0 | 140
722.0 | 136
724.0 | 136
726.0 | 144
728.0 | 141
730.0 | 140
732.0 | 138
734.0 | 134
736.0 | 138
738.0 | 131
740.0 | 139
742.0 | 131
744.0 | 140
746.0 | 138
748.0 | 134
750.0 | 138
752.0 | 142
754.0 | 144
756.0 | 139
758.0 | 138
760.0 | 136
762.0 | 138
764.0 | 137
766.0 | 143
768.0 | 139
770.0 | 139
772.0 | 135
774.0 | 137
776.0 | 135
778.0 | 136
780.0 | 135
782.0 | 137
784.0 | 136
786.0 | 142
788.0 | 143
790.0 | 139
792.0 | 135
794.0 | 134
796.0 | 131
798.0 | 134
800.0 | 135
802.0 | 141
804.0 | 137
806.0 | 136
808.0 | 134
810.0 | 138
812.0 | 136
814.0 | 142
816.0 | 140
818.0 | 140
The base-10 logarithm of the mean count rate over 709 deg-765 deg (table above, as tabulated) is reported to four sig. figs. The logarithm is 2.140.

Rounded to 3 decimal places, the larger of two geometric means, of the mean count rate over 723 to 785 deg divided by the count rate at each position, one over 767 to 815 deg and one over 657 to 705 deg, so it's 1.006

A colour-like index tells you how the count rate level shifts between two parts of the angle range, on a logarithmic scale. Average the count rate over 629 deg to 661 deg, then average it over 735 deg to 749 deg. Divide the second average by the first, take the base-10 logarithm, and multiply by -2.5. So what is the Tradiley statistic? 0.024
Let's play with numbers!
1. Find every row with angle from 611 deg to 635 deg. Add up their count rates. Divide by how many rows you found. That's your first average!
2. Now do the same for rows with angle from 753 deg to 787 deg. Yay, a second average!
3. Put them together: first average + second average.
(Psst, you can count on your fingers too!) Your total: 277.4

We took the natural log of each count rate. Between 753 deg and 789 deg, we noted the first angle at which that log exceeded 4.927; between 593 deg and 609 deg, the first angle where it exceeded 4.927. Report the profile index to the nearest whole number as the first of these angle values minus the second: 160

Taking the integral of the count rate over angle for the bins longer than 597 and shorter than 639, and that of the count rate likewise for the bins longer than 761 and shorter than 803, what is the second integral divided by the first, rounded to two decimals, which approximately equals 0.99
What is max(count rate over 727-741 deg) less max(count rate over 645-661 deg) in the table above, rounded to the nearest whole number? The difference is -3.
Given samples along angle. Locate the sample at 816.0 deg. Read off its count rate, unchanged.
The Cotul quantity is 140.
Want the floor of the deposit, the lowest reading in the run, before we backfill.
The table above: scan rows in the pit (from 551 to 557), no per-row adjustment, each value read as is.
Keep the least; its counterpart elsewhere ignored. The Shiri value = 132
